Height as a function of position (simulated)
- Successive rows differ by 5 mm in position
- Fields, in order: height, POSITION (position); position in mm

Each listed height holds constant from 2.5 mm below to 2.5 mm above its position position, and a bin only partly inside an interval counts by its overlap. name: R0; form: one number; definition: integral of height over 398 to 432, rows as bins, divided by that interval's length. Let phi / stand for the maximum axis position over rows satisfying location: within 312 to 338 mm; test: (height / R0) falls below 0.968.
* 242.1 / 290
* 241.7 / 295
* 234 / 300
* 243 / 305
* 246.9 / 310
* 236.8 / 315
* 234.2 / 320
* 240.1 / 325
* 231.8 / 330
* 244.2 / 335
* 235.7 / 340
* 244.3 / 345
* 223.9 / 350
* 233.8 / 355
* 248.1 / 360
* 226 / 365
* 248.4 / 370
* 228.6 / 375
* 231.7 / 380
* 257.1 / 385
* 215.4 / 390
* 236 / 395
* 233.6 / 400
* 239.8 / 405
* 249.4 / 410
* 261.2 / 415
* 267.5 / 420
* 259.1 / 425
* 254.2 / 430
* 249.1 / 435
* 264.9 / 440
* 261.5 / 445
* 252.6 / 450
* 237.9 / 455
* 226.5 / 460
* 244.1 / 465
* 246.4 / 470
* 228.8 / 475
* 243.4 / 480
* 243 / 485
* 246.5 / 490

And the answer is 335 mm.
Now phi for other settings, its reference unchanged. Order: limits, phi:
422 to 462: 460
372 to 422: 405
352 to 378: 375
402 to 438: 405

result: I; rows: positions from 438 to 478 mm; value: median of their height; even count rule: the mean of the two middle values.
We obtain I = 245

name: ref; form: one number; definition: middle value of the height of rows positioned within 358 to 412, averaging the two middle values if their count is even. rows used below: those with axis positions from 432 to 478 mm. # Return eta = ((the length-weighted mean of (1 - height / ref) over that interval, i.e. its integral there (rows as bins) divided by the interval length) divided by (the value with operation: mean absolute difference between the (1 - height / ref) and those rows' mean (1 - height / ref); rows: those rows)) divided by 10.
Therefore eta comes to -0.097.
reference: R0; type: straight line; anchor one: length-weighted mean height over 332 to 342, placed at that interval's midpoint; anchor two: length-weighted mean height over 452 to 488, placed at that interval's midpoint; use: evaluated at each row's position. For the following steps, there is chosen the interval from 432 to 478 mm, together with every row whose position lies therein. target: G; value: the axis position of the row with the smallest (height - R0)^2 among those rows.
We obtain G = 455 mm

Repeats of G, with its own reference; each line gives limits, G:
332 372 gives 340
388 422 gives 405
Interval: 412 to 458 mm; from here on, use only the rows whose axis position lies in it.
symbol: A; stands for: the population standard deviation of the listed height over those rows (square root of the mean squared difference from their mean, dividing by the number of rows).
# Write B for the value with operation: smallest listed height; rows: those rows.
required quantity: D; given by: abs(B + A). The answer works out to 247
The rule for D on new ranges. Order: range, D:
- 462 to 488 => 235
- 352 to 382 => 235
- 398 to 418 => 244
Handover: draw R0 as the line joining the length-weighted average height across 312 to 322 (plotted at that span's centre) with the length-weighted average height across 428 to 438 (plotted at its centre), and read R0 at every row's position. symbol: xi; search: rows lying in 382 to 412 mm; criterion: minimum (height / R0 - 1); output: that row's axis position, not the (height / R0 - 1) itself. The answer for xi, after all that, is 390 mm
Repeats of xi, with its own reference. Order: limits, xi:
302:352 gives 350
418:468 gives 460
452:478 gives 460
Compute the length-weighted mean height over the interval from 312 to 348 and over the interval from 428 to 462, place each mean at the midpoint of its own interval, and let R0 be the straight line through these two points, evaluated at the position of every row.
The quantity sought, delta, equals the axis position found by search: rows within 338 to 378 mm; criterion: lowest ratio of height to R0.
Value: 350 mm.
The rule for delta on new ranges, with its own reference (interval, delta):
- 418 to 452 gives 435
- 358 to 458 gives 390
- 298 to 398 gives 390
